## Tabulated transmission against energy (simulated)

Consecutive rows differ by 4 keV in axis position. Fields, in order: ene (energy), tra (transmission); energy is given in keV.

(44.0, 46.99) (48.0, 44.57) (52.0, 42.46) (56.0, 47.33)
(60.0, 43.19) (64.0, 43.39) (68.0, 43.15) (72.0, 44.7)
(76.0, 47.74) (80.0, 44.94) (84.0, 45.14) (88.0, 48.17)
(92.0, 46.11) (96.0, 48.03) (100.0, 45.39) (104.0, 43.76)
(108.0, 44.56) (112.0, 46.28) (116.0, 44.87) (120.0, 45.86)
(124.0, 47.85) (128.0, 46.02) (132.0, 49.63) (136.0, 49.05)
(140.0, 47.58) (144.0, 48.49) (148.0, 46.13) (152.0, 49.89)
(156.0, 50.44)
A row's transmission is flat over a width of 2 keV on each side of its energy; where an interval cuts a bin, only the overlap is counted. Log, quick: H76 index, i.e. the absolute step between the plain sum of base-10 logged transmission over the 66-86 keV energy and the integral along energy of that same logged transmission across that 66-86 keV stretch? 24.8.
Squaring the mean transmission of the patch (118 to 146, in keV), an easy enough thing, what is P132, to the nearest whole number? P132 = 2283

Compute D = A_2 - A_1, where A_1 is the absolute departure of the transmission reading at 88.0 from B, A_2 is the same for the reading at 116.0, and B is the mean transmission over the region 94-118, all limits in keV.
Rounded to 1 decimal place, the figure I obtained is -2.1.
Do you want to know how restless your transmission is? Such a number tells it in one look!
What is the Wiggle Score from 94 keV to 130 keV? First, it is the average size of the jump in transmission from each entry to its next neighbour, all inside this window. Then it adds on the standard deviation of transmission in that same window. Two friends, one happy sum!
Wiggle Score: 3.0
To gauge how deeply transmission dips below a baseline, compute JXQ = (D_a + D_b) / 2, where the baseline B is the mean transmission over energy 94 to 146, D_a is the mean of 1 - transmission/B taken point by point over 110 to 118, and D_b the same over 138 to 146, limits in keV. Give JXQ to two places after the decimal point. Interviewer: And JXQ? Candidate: 0.00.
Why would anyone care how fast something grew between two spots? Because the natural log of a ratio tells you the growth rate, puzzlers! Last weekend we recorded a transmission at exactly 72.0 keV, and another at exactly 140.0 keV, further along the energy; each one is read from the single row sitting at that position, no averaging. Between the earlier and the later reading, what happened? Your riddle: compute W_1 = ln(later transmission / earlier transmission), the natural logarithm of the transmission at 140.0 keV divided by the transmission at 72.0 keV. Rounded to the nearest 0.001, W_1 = 0.062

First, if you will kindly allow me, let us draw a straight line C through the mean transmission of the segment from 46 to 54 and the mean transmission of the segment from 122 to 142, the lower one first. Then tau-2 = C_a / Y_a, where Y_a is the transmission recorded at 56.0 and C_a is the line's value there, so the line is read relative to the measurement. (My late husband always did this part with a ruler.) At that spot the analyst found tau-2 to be 0.93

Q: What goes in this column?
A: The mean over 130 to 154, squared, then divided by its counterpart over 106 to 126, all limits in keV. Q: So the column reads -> 51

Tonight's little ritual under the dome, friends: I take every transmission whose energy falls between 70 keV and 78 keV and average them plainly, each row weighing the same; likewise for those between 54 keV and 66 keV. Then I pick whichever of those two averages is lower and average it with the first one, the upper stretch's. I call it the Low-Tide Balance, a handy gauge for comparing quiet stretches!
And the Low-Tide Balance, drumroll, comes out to 45.4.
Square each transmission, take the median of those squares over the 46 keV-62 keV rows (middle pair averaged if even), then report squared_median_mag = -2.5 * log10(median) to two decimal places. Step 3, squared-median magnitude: -8.21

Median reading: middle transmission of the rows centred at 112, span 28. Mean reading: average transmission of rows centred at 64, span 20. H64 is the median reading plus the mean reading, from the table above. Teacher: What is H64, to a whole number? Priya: 90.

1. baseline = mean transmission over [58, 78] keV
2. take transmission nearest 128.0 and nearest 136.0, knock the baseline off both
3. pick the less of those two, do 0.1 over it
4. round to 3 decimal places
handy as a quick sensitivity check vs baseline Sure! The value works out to 0.063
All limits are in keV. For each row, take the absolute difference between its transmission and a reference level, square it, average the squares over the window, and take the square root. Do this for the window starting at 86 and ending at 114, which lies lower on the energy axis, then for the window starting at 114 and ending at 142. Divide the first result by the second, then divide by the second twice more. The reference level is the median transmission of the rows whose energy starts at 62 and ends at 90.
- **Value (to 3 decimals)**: 0.083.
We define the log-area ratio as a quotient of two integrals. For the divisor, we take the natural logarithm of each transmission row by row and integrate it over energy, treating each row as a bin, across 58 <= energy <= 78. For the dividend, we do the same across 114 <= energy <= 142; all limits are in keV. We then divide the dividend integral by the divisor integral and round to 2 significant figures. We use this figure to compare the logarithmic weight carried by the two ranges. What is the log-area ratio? 1.4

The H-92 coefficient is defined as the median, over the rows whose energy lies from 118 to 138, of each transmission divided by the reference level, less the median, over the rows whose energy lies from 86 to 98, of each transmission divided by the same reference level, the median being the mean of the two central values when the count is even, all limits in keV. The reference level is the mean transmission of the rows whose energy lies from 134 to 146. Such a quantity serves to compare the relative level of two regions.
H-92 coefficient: 0.00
